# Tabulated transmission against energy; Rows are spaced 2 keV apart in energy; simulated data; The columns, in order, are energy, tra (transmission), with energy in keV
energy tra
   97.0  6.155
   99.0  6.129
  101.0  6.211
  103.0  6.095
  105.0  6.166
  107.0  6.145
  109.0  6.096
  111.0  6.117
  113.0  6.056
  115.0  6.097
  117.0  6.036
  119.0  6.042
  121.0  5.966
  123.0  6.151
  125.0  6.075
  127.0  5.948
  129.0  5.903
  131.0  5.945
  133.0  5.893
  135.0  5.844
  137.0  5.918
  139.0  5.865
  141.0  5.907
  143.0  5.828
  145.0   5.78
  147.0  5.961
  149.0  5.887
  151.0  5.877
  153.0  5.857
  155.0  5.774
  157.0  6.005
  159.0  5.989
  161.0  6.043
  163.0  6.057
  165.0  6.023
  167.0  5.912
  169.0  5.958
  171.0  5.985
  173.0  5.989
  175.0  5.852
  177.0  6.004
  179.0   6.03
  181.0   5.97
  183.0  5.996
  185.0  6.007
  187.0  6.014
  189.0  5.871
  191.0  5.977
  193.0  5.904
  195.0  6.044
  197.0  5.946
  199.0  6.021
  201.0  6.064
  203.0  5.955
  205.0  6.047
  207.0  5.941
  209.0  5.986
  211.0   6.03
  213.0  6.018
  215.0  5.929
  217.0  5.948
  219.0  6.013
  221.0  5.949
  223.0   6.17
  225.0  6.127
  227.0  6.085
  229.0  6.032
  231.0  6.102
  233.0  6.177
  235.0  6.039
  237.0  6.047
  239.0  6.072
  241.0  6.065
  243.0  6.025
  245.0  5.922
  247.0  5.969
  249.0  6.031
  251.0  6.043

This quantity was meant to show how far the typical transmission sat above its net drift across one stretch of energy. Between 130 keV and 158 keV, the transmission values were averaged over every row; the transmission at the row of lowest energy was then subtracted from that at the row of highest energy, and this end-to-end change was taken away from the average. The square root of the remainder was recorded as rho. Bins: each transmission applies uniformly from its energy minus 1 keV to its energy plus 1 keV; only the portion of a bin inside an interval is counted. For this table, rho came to 2.413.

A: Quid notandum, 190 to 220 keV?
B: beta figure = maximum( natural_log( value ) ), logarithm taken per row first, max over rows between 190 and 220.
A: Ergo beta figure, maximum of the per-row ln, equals 1.80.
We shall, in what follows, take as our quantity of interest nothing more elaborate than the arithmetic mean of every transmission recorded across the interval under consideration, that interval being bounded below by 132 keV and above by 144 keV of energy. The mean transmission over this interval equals 5.88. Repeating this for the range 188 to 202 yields 5.98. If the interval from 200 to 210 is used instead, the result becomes 6.00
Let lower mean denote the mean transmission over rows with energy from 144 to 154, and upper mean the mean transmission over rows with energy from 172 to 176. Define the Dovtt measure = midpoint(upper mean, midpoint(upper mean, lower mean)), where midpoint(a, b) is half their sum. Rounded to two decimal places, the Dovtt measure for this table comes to 5.91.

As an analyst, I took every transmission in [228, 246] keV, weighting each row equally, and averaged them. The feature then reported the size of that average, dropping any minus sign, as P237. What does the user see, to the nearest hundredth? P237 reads 6.05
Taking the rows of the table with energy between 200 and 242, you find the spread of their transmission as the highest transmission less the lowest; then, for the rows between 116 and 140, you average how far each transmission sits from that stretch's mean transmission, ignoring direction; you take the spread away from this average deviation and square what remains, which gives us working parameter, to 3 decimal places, 0.030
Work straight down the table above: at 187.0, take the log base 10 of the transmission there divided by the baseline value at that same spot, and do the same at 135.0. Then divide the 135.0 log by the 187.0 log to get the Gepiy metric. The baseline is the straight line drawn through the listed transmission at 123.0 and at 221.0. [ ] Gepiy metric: 56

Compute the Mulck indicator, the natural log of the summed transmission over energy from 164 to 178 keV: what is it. 3.7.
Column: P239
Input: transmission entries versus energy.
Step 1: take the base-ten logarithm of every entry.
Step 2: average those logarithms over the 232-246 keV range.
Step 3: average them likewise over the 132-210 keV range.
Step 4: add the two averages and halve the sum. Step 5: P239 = 0.7780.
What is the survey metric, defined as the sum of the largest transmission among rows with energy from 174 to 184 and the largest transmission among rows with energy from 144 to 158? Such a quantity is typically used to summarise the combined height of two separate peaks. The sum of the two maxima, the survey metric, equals 12.0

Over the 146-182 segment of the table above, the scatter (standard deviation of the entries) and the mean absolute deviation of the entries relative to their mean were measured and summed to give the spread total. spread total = 0.14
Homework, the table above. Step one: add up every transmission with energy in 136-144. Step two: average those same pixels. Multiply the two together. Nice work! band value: 138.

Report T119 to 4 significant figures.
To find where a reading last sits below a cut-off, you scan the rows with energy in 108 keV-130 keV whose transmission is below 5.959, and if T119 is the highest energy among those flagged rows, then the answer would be 129.0 keV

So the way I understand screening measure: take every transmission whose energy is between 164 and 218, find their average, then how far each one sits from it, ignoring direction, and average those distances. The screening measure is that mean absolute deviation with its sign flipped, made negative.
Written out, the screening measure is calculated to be -0.043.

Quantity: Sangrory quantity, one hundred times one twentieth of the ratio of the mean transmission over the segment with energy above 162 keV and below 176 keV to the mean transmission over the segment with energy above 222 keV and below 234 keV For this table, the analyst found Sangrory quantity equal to 4.88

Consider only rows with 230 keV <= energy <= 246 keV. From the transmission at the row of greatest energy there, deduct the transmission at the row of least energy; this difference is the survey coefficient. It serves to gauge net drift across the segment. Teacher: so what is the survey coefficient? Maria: -0.18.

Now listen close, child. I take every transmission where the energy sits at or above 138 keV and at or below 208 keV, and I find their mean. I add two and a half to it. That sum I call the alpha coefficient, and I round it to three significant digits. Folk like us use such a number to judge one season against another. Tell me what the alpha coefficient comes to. 8.45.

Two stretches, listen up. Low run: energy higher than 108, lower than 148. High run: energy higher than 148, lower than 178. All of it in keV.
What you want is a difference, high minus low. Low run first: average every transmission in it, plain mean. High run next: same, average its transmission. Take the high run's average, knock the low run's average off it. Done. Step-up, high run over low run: -0.024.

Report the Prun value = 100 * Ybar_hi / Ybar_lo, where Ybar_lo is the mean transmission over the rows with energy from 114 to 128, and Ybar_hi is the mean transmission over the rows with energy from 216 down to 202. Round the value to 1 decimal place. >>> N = 99.0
